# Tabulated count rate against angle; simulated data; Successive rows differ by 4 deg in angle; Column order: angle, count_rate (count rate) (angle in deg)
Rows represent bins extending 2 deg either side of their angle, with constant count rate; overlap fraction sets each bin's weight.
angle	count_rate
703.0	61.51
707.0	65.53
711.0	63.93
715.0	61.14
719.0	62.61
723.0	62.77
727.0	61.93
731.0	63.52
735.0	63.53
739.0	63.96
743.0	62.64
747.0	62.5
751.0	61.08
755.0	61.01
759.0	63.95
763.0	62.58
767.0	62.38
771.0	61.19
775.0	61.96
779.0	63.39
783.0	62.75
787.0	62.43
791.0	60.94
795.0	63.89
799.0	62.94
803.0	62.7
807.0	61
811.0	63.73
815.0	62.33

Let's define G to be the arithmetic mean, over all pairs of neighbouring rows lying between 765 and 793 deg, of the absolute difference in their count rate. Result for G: 1.0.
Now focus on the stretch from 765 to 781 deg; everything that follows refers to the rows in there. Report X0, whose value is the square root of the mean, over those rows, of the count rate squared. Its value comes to 62.2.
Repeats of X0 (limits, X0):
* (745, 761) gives 62.1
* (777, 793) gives 62.4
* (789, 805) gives 62.6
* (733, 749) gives 63.2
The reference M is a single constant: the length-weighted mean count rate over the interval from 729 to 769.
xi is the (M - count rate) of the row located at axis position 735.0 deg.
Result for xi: -0.8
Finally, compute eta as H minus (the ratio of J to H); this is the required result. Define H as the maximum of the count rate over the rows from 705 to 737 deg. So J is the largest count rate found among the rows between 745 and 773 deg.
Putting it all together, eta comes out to 64.6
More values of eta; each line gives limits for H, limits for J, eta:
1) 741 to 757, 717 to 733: 61.6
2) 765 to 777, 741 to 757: 61.4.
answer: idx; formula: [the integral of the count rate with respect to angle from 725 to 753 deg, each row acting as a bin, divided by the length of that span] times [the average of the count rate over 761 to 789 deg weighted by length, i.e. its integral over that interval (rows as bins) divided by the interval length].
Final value 3914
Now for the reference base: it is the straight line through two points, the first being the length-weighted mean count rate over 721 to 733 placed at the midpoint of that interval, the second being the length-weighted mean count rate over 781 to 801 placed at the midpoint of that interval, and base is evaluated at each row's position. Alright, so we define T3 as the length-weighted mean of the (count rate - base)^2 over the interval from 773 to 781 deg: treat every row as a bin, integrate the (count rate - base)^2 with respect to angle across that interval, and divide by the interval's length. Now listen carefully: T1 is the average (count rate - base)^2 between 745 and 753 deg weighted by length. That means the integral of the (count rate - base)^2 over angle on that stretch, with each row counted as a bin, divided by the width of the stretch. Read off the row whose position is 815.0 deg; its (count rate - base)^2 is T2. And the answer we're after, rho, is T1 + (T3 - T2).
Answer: 1.8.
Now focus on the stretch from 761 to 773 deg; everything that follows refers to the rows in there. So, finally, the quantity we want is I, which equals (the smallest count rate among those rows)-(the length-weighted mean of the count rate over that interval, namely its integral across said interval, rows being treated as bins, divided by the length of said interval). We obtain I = -0.9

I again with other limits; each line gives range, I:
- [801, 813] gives -1.5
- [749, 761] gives -1.0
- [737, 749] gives -0.5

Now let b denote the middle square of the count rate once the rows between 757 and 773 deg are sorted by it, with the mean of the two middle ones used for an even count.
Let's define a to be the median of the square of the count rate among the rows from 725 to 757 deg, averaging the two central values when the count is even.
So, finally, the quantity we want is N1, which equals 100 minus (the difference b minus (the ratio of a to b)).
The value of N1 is -3803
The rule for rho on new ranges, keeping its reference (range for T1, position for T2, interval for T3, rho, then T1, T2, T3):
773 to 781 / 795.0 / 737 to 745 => -0.4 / 0.5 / 1.7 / 0.8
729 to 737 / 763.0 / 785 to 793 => 2.0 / 0.6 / 0.0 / 1.4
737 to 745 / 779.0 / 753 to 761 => 2.4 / 0.8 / 0.6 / 2.2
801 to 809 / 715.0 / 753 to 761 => 0.8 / 1.2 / 2.7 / 2.2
